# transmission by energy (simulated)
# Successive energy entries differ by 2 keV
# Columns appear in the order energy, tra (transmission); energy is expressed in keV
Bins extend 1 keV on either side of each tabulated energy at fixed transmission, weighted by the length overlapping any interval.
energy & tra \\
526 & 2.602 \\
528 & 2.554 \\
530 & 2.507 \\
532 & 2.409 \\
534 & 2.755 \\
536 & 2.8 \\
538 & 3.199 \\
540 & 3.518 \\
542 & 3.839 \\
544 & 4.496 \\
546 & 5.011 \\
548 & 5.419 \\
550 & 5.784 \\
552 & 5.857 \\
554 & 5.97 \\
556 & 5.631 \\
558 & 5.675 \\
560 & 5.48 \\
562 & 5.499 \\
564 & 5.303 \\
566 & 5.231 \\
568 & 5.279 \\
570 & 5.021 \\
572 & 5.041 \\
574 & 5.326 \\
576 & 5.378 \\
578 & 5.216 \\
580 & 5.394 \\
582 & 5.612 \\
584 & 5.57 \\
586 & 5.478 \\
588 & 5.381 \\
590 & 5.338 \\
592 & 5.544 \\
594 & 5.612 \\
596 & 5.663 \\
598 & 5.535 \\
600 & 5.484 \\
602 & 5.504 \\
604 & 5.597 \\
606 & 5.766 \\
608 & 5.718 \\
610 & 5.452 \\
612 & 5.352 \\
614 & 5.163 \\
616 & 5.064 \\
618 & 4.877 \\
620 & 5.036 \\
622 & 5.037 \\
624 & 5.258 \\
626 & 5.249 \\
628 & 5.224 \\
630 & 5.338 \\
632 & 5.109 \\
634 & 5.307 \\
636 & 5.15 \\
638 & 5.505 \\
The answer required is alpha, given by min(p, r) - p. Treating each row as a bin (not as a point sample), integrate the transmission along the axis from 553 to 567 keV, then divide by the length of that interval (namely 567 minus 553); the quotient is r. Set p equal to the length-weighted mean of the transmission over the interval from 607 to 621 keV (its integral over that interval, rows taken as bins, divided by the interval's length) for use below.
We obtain 0.0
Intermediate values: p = 5.2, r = 5.54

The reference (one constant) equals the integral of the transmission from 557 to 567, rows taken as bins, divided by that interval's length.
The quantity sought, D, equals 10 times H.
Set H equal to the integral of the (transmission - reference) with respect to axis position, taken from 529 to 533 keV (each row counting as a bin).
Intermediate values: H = -11.9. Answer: -119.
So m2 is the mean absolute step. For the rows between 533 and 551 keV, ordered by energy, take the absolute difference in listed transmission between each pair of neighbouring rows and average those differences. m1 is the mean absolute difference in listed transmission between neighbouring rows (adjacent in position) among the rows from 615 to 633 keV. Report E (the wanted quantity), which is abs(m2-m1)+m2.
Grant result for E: 0.639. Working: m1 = 0.12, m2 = 0.379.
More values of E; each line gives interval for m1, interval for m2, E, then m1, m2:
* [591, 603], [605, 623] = 0.199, 0.06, 0.131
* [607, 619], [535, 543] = 0.524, 0.17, 0.346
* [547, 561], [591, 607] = 0.188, 0.19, 0.083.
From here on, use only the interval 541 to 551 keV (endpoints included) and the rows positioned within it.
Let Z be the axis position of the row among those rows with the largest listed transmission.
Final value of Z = 550 keV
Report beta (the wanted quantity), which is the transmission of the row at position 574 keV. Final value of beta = 5.326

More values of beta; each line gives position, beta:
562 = 5.499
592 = 5.544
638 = 5.505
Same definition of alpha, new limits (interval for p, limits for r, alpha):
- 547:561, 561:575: -0.4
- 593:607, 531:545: -2.3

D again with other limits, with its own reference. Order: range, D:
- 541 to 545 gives -51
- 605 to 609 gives 12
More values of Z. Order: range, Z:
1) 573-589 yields 582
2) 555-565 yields 558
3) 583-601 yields 596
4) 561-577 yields 562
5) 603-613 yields 606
